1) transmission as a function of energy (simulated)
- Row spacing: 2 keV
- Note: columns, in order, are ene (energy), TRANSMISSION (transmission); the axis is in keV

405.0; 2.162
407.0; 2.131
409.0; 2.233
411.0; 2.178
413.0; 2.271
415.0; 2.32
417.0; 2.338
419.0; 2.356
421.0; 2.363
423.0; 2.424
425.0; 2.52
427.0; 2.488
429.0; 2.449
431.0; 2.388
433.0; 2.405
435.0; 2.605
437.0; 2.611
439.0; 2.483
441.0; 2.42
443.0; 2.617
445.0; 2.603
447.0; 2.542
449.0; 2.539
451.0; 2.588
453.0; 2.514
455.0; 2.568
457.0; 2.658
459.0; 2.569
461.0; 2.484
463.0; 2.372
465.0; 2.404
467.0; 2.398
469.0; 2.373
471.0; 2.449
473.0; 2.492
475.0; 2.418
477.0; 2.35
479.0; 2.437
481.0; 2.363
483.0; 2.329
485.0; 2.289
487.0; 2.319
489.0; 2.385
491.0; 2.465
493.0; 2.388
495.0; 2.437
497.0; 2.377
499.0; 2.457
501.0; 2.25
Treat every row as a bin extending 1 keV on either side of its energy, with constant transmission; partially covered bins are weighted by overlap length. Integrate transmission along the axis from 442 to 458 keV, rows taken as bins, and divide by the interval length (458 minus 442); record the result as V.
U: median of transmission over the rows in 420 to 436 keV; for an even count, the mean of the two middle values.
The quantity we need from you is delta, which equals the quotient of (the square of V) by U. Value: 2.73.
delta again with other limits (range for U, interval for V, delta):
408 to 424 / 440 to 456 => 2.79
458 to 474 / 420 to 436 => 2.48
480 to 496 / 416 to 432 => 2.46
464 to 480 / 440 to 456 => 2.69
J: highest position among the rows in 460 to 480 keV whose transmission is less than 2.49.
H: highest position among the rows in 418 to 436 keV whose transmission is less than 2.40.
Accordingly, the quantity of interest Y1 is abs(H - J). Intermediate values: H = 431.0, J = 479.0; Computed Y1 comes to 48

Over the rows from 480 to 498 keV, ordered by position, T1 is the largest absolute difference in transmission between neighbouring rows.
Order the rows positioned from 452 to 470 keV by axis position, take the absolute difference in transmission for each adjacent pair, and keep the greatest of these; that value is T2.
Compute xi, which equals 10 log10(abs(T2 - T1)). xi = -14.9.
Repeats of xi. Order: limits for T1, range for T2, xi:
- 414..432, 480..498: -18.0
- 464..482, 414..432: -20.5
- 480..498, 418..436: -9.2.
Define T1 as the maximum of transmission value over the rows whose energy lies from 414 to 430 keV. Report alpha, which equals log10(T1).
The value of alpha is 0.401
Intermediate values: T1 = 2.52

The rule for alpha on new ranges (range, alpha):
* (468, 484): 0.397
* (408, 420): 0.372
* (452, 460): 0.425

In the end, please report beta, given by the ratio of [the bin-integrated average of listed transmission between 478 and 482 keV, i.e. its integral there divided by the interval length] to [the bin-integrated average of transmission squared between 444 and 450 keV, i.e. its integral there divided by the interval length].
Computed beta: 0.37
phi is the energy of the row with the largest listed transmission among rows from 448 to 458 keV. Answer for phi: 457.0 keV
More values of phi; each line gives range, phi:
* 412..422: 421.0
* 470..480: 473.0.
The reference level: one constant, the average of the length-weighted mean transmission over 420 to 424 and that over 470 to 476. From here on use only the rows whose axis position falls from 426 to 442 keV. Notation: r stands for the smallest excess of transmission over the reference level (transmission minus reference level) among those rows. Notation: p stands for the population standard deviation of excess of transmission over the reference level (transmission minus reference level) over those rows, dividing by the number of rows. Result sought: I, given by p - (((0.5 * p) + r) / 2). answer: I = 0.078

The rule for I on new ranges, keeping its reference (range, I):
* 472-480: 0.075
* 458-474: 0.074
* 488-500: 0.050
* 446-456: -0.026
